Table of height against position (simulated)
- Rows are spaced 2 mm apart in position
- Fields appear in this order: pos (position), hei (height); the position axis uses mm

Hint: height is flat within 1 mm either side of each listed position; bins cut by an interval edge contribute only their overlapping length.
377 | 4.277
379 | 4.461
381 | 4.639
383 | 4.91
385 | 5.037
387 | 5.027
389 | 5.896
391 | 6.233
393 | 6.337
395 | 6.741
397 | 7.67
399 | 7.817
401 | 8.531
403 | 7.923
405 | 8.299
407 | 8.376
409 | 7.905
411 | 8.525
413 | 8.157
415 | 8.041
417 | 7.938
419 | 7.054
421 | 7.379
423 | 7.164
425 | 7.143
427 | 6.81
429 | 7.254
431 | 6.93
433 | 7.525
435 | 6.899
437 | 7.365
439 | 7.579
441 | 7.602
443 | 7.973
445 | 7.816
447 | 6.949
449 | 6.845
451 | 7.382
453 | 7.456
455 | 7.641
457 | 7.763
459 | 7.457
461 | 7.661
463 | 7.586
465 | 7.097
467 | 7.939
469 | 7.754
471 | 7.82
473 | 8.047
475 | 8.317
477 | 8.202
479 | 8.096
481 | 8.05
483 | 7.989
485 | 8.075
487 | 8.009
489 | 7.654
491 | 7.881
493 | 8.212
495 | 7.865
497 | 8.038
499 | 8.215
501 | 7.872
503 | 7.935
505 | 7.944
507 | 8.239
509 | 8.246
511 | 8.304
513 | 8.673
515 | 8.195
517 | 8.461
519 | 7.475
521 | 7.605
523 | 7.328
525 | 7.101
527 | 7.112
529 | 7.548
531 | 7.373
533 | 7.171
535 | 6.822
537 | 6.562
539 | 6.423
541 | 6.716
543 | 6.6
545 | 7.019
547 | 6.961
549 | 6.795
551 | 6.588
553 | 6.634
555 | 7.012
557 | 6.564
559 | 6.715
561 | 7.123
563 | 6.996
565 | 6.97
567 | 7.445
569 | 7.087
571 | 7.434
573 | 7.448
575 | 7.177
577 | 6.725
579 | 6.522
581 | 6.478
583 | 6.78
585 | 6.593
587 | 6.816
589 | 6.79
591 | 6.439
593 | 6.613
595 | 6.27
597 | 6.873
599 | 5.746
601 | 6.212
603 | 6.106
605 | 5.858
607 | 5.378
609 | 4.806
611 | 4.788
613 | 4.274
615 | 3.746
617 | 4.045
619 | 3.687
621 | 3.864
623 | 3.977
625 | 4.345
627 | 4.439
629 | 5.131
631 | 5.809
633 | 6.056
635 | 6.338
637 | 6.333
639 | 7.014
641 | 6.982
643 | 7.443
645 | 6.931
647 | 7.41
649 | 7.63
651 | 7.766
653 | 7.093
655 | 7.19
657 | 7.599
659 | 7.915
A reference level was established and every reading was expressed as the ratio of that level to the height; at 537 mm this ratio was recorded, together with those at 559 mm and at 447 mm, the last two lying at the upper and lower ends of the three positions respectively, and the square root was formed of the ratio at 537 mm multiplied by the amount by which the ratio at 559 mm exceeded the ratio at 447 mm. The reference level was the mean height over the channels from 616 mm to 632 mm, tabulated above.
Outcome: 0.12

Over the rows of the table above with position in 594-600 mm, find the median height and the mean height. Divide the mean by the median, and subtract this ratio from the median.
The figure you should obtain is 5.3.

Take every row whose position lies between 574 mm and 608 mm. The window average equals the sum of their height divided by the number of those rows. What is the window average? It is 6.4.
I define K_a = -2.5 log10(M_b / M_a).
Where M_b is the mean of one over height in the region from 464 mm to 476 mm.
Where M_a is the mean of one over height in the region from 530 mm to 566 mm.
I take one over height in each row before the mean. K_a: 0.15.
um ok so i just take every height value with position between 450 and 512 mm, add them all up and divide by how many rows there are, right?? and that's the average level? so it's 7.9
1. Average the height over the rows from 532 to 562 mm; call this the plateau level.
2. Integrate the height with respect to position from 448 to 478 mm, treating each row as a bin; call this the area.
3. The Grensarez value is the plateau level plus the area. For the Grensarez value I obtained 237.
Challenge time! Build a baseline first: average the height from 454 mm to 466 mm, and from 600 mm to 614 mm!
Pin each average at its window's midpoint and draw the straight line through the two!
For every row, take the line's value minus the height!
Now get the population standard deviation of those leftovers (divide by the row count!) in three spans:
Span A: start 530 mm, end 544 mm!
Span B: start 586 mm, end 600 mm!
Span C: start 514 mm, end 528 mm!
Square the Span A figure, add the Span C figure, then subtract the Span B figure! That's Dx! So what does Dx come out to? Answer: 0.17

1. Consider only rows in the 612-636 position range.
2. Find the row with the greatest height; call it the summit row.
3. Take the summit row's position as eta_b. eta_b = 635 mm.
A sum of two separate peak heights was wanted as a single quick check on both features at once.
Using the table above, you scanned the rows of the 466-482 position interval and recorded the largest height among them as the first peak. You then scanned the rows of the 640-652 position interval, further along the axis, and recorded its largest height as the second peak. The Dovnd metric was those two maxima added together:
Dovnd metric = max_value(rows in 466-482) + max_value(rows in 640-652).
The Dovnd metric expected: 16.1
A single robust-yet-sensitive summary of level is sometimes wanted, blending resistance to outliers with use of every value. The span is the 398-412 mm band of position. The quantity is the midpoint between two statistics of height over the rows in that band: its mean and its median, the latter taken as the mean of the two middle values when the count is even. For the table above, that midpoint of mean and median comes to 8.25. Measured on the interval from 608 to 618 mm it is 4.30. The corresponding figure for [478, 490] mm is 8.00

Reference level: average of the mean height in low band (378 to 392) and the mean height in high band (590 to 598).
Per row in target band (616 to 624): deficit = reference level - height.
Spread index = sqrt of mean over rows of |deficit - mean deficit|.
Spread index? 0.343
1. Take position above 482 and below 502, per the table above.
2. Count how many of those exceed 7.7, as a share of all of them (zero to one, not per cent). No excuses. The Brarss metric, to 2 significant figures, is 0.90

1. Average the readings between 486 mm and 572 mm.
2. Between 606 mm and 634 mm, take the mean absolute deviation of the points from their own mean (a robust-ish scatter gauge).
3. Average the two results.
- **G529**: 4.0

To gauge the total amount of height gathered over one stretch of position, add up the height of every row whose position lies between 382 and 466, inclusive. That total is 306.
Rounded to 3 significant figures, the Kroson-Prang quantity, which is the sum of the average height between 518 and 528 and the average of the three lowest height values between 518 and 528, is 14.5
